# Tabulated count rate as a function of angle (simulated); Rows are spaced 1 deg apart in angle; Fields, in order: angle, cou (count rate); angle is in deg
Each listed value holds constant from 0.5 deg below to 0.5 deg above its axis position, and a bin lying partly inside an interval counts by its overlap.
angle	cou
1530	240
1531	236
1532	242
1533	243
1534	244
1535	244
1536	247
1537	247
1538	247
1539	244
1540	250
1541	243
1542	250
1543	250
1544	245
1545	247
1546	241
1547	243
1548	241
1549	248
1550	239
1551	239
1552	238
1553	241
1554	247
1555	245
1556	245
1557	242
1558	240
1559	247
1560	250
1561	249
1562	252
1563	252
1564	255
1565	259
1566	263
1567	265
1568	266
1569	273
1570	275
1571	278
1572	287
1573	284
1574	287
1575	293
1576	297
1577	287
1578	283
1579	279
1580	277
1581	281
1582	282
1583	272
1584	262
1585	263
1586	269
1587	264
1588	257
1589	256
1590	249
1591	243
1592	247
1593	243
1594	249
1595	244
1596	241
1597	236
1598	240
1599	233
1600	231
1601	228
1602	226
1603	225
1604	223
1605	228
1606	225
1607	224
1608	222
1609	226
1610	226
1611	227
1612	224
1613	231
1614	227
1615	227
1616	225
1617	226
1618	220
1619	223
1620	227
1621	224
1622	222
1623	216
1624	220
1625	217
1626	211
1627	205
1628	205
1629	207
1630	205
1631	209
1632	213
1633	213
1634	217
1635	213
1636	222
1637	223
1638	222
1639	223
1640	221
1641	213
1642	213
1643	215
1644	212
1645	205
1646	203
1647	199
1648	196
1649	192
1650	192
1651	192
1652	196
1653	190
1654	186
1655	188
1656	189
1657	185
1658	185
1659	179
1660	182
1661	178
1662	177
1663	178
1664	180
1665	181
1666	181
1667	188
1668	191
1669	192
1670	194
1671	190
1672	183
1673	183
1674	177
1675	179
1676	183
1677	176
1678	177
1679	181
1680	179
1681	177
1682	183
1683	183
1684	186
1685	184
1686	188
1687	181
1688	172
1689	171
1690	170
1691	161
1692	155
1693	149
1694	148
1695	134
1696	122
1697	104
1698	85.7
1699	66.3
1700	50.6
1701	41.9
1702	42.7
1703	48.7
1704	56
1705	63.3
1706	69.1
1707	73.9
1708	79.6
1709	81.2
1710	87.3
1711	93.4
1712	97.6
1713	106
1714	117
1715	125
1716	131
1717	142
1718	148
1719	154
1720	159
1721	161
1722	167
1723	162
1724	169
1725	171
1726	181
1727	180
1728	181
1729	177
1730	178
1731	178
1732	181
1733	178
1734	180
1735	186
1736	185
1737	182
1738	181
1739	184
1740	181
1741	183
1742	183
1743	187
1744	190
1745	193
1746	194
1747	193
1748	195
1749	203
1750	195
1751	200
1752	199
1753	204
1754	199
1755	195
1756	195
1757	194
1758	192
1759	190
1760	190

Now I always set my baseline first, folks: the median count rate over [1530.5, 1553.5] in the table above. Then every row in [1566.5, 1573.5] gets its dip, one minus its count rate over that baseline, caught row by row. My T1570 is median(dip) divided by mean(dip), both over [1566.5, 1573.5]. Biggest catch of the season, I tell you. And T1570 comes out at 0.986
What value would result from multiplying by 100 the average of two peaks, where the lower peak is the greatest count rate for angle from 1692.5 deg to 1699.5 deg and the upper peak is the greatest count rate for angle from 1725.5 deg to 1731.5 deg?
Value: 16500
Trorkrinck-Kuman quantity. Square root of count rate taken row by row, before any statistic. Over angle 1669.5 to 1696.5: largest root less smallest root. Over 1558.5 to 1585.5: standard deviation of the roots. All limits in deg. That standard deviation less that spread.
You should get -2.4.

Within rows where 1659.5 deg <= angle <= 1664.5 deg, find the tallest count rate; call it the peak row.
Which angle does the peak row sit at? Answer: 1660 deg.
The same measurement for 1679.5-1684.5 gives 1684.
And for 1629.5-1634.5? 1634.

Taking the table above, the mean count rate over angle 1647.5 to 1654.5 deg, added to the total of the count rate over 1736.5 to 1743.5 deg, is 1473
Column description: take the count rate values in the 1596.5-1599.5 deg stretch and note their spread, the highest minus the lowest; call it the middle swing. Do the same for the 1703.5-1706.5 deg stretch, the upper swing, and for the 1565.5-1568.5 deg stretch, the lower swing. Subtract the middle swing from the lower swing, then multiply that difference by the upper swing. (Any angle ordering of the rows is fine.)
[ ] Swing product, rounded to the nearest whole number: -52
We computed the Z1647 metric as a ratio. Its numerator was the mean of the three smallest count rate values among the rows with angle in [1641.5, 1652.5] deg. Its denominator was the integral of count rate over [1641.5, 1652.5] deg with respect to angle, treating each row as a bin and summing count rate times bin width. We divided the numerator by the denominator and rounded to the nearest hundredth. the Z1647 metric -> 0.09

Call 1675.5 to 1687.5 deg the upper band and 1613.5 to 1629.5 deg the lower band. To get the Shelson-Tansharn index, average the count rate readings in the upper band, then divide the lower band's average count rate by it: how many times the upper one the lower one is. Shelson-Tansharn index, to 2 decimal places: 1.21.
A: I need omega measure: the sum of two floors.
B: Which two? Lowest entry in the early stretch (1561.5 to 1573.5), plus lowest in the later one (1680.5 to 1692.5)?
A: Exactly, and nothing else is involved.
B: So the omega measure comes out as 407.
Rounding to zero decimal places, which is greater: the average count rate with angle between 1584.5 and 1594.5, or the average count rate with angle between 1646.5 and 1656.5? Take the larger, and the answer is 254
